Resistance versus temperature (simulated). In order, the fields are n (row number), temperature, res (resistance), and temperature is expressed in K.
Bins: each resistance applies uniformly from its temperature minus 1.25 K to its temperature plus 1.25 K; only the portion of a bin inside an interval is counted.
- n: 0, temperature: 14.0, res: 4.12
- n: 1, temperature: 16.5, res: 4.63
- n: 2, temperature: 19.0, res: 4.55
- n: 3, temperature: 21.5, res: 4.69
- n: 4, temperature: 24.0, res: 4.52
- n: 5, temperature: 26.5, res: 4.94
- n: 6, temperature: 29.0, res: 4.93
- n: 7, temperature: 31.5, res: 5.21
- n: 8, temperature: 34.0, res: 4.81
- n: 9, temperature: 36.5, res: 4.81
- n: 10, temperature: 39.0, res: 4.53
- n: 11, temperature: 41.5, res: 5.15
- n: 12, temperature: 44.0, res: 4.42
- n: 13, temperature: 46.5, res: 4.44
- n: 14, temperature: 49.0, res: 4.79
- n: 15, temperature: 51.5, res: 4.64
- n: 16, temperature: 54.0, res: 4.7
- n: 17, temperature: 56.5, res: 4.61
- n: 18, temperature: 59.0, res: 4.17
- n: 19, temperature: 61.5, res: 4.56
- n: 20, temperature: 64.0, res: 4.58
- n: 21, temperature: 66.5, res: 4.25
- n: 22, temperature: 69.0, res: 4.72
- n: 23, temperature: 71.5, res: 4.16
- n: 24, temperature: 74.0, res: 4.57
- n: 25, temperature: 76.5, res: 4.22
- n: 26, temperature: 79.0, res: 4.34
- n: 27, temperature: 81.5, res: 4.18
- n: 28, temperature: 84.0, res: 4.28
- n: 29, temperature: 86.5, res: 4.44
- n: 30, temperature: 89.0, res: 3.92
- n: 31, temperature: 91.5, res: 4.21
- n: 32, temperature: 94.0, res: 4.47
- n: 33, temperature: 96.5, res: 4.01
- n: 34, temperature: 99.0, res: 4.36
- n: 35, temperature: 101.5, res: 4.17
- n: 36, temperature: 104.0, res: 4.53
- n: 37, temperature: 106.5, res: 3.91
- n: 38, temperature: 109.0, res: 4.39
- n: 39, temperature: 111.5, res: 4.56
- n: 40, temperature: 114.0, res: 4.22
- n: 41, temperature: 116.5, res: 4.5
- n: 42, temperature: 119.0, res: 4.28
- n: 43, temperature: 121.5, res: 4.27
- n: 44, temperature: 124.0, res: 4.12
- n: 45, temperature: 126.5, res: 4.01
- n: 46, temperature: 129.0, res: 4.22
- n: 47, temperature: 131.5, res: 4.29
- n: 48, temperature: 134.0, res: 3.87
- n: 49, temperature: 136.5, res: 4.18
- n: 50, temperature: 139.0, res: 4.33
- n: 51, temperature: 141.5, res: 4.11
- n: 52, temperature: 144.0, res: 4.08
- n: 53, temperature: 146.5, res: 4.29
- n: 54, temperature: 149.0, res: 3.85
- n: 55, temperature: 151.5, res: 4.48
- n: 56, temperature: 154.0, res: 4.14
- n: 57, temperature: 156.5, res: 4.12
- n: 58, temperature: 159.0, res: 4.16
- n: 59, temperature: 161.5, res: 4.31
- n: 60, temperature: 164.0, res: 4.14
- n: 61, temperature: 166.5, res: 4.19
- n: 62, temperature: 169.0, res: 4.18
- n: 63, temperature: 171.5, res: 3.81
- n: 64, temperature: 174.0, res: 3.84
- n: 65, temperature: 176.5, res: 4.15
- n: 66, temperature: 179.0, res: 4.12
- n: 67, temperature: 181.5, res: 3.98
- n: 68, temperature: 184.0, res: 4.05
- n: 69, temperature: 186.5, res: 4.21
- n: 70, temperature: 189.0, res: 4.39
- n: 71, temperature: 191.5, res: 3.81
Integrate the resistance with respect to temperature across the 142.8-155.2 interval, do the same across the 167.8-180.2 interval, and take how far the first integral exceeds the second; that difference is 1.9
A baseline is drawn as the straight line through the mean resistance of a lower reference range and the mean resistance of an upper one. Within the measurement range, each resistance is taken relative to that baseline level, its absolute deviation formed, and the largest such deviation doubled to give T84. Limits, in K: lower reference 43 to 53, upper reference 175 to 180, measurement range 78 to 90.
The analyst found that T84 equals 1.03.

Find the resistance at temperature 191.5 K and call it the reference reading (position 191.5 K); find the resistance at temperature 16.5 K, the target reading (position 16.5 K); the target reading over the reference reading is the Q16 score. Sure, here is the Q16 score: 1.22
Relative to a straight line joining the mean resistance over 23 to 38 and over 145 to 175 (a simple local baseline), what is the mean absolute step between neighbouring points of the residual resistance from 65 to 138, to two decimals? 0.29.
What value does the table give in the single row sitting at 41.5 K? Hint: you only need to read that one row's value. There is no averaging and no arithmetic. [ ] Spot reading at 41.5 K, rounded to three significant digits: 5.15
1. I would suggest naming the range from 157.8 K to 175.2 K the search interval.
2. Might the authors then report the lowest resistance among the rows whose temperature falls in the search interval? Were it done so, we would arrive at 3.81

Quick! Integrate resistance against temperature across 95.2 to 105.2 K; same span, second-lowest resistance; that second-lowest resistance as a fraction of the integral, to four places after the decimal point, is 0.0977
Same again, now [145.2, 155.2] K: 0.0988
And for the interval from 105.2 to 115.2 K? 0.0988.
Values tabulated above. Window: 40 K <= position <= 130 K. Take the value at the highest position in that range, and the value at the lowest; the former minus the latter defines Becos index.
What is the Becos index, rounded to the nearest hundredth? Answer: -0.93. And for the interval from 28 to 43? 0.22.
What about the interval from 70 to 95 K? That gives 0.31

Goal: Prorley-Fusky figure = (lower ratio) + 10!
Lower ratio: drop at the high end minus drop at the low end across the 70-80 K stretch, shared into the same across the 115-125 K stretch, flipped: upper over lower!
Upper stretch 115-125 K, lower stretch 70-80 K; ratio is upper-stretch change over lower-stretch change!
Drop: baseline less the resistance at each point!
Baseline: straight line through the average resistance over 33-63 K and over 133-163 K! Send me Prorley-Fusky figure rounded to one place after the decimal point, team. 8.4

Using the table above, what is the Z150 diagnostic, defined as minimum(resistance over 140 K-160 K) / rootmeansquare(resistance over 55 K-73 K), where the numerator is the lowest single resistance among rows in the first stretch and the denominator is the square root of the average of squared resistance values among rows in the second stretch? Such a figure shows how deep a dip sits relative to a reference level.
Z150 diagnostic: 0.867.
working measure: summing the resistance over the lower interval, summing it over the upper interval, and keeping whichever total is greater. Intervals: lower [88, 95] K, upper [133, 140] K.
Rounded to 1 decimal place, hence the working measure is 12.6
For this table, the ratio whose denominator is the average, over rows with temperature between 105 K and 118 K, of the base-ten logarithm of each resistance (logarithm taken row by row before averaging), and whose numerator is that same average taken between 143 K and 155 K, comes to 0.976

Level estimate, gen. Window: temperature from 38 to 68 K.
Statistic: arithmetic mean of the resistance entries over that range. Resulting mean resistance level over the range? 4.6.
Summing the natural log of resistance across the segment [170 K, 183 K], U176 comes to 6.90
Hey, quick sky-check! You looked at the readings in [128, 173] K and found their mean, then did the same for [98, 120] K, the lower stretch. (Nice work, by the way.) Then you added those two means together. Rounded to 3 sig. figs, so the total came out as 8.48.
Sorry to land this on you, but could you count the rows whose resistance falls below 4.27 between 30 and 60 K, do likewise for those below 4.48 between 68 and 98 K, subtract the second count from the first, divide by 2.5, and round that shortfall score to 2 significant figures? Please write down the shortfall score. -3.6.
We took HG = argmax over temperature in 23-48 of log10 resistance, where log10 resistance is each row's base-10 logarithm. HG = 31.5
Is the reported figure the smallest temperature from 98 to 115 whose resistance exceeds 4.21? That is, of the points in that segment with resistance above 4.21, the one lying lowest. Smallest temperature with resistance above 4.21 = 99.0 K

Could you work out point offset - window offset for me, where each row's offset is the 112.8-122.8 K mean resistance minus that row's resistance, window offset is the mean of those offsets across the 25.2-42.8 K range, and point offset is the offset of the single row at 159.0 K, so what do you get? 0.75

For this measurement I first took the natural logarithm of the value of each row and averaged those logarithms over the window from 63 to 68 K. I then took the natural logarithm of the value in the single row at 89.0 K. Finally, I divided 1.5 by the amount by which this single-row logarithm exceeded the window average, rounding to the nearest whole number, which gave -13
